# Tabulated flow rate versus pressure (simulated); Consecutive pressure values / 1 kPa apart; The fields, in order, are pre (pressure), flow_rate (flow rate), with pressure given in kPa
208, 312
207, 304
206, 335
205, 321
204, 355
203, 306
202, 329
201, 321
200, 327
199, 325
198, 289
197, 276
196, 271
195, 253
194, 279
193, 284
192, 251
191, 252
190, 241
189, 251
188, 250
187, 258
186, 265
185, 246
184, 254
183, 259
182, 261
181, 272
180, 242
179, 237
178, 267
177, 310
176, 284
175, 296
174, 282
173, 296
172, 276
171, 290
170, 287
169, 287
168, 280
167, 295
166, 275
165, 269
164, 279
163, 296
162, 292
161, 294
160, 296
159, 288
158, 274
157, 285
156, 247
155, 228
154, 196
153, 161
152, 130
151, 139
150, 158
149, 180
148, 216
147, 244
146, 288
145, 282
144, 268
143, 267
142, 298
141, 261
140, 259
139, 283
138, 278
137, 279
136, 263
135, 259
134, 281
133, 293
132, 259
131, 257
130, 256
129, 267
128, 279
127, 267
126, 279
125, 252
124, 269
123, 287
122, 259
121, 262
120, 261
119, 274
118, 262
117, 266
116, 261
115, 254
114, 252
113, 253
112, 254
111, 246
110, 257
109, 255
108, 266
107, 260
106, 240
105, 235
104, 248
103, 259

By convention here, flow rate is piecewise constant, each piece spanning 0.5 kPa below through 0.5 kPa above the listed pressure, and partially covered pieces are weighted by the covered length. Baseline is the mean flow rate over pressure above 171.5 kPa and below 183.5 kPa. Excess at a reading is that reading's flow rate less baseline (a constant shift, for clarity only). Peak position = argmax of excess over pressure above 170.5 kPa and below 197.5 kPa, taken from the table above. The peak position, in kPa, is 177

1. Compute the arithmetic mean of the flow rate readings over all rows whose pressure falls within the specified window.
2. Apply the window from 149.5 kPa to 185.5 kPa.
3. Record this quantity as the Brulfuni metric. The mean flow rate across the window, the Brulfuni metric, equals 259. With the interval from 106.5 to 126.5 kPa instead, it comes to 261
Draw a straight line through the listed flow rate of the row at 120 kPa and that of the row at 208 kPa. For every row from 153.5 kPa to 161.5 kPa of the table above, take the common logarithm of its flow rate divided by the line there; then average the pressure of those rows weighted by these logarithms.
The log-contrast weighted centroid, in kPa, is 154.0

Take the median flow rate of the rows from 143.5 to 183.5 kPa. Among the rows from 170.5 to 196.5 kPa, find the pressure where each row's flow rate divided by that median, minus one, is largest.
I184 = 177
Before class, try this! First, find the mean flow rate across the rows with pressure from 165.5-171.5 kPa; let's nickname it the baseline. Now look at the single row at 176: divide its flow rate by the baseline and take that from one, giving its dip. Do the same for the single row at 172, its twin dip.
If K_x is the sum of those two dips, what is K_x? 0.0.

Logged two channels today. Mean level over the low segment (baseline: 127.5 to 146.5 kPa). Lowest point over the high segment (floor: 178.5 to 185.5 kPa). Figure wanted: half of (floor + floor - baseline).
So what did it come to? 101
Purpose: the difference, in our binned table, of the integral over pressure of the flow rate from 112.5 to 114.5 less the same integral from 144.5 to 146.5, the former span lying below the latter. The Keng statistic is -65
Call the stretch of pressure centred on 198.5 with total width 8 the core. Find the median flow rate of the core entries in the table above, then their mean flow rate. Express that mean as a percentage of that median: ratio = 98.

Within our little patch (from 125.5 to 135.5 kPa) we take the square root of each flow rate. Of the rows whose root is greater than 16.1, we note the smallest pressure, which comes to 126 kPa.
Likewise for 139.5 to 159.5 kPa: 141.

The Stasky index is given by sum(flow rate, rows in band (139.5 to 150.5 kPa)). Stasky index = 2721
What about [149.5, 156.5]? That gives 1259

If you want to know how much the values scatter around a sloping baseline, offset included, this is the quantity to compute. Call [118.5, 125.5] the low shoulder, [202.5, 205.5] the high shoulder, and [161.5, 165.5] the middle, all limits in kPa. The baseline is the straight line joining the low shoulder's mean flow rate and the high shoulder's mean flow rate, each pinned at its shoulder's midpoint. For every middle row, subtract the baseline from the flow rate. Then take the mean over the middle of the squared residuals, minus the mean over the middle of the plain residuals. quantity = 318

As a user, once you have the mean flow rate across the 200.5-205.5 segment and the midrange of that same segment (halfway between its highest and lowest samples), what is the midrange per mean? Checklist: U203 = 1.01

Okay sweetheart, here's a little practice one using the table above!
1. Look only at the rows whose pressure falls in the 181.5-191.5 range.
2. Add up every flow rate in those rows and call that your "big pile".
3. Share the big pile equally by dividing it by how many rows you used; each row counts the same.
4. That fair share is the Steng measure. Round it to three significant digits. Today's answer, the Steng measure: 254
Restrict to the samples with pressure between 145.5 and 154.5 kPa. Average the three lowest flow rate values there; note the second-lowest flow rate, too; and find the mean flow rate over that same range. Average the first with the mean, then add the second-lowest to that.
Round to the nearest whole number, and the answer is 305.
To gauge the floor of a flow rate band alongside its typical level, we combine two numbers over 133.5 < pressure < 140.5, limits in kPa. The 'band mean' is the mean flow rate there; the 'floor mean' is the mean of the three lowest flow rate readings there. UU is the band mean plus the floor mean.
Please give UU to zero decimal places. 532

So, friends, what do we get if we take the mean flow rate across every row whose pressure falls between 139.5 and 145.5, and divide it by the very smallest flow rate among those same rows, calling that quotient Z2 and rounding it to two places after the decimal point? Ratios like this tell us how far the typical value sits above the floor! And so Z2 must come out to 1.05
